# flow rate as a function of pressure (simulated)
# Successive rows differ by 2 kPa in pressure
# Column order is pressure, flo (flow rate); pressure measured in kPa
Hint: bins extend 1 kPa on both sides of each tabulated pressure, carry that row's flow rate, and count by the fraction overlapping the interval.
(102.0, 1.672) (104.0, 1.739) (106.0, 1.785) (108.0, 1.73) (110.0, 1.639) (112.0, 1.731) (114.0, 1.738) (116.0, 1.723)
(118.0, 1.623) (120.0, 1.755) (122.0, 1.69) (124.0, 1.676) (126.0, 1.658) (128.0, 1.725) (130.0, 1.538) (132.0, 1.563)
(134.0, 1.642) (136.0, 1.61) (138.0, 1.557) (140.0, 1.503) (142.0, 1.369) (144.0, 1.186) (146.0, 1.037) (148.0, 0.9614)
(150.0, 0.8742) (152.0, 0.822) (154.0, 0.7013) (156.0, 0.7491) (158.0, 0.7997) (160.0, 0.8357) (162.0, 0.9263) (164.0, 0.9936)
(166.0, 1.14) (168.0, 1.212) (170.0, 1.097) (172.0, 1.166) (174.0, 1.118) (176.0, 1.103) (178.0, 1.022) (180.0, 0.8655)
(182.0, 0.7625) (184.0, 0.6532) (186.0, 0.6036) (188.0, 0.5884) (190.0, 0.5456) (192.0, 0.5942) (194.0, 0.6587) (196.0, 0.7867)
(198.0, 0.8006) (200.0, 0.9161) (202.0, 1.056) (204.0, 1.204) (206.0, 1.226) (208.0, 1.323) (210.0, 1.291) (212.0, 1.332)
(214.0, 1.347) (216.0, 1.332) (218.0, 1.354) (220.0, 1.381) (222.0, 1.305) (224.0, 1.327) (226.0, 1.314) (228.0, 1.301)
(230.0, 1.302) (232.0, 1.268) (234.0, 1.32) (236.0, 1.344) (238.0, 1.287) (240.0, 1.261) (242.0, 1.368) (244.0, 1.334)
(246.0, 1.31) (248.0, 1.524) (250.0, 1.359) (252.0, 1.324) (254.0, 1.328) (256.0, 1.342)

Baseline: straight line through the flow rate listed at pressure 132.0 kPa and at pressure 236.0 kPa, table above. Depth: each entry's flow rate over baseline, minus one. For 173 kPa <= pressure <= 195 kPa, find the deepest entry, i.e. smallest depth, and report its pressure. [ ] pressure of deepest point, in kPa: 190.0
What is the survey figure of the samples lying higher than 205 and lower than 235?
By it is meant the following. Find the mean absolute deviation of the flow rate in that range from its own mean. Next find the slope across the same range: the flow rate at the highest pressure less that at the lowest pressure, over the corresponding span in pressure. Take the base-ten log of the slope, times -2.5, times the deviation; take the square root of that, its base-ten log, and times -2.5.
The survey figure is 1.0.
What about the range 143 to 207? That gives -0.2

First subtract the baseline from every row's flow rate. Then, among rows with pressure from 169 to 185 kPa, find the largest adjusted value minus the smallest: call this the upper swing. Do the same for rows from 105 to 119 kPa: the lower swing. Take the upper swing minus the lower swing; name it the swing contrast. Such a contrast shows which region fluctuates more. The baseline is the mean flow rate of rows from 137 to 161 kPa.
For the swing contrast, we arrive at 0.4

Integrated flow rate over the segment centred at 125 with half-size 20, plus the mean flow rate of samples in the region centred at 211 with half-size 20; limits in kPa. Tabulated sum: 66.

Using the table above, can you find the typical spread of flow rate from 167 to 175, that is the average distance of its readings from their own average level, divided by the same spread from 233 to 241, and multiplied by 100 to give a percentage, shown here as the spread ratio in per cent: 141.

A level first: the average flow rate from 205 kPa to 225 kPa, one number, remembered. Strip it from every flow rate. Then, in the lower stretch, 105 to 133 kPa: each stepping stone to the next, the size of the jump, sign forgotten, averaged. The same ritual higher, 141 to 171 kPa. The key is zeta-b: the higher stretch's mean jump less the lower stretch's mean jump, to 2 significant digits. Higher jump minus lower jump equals 0.026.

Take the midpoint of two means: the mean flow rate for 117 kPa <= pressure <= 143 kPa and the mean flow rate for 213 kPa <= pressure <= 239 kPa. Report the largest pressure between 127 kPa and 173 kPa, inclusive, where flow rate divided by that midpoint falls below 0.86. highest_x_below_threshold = 172.0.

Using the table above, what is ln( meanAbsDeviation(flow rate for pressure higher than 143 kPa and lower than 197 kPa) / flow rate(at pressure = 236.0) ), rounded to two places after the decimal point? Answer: -2.03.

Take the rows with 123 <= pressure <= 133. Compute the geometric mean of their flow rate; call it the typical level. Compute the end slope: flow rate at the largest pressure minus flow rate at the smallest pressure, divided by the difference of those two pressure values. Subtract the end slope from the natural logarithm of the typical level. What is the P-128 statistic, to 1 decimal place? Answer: 0.5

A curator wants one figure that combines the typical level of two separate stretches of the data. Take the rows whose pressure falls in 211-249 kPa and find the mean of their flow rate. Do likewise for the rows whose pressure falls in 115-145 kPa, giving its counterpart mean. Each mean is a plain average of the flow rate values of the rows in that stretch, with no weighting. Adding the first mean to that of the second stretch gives 2.92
